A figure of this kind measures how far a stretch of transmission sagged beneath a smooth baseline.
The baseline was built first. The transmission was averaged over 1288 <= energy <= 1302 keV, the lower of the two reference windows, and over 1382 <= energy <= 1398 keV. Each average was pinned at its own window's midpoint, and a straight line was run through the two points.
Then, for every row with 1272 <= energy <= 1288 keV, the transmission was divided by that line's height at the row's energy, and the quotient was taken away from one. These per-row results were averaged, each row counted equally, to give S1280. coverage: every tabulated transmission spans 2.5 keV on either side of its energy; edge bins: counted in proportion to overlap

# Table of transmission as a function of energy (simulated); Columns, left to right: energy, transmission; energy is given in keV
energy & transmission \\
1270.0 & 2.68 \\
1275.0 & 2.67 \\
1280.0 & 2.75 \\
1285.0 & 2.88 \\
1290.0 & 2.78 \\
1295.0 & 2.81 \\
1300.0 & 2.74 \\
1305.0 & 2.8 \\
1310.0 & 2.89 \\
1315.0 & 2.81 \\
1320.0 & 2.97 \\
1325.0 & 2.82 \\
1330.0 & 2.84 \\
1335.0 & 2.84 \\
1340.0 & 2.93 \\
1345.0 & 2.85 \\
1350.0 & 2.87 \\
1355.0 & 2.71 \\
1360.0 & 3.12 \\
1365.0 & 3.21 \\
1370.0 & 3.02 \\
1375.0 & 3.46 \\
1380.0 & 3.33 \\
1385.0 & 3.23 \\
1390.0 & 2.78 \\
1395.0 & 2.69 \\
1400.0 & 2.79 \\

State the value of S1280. -0.003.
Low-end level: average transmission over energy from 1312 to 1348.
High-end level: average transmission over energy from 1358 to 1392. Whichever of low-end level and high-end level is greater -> 3.2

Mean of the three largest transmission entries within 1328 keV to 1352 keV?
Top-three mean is 2.88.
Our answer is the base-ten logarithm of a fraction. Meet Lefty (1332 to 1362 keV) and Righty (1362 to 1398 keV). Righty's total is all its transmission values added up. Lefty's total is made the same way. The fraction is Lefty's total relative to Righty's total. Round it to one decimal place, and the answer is -0.1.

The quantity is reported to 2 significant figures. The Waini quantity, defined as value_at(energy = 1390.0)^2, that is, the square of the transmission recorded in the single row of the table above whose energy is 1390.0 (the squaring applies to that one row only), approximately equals 7.7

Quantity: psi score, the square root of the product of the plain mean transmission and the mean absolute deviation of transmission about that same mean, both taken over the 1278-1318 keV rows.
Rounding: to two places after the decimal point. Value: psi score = 0.34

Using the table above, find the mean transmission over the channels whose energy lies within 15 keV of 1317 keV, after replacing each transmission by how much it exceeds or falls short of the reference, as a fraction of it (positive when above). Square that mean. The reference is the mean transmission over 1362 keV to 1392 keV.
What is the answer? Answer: 0.010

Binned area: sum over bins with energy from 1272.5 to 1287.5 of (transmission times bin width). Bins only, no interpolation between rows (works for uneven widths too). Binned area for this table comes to 41.5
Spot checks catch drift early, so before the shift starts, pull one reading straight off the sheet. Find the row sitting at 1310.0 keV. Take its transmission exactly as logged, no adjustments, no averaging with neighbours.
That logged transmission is 2.89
